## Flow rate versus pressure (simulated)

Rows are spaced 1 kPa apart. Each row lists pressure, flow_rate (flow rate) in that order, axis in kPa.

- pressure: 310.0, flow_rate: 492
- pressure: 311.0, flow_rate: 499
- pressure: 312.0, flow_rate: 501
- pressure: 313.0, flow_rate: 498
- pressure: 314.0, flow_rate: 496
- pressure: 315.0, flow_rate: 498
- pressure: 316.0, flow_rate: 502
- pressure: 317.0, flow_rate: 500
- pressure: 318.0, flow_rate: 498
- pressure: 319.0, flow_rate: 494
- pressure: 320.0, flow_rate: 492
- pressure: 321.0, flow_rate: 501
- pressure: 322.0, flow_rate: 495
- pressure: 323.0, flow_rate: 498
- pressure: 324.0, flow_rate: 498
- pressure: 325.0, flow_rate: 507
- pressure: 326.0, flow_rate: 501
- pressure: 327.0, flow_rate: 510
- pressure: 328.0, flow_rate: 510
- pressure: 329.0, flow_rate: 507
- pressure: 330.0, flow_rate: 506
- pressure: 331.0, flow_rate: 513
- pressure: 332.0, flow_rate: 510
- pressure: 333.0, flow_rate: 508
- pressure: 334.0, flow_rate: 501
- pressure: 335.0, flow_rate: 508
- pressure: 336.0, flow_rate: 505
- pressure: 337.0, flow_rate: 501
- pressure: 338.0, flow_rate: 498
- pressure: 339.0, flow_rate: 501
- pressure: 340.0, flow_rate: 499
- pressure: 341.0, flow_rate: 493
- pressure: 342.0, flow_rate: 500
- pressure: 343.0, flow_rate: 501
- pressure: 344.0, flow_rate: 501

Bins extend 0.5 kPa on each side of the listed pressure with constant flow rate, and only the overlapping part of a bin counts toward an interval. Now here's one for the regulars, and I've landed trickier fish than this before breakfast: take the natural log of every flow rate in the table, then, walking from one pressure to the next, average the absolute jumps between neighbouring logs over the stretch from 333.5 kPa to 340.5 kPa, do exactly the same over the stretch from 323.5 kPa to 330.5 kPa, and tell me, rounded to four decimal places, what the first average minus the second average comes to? -0.0020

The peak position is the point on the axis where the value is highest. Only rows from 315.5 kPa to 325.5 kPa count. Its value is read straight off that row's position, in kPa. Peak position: 325.0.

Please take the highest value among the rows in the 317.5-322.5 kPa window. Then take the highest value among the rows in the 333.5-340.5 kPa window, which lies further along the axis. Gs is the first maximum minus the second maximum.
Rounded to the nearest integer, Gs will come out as -7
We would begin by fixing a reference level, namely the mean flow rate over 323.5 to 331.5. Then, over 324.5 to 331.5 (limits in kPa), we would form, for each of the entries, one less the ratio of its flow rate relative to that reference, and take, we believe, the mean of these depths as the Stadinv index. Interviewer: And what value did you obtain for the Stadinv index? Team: -0.002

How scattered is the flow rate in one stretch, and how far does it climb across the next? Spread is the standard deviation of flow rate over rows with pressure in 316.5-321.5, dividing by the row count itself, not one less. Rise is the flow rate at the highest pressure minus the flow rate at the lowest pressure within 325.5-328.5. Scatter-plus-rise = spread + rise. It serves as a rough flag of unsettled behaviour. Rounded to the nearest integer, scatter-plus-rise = 12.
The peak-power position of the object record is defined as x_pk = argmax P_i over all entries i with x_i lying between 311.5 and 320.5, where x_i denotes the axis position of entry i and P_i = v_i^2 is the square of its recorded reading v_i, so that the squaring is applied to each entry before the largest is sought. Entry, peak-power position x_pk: 316.0 kPa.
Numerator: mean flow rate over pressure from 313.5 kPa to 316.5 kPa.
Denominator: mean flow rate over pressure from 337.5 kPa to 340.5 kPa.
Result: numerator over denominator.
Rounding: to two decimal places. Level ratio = 1.00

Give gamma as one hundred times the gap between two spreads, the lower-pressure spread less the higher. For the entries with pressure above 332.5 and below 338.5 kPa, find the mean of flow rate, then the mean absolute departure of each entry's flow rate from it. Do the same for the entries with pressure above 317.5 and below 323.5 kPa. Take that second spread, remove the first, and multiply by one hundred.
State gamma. -83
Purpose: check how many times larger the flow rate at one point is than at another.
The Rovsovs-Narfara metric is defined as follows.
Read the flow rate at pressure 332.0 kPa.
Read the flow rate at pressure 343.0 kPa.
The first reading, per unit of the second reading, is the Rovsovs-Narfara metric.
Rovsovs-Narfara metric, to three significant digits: 1.02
